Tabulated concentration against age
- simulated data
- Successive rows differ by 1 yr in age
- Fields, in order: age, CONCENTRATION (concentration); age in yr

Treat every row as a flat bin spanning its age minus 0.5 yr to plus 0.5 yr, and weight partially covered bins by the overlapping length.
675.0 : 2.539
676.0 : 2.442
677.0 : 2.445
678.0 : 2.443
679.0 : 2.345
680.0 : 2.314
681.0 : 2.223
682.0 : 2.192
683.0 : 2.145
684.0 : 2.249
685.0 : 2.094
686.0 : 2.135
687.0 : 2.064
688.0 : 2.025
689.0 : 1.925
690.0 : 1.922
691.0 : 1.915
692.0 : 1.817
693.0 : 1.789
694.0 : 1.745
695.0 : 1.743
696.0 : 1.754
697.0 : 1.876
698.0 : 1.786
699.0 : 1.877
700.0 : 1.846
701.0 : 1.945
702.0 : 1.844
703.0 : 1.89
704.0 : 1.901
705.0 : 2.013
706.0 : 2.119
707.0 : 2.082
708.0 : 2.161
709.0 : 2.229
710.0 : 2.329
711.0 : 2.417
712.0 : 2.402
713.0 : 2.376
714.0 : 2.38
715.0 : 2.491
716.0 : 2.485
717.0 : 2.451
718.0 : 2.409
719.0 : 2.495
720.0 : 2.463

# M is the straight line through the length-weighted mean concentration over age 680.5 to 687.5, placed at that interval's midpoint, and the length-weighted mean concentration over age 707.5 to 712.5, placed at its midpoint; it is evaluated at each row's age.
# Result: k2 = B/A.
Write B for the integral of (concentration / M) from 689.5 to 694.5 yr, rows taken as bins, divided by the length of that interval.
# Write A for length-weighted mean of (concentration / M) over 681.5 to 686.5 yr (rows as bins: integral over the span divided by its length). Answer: 0.832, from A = 1.00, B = 0.834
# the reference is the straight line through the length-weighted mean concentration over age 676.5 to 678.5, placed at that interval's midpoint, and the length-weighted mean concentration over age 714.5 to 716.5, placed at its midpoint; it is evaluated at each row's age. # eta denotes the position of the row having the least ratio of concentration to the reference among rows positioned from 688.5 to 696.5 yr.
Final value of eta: 695.0 yr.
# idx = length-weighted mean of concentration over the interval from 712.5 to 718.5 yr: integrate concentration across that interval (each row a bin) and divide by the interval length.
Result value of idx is 2.4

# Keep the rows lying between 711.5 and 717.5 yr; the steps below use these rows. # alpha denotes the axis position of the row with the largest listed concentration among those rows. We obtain 715.0 yr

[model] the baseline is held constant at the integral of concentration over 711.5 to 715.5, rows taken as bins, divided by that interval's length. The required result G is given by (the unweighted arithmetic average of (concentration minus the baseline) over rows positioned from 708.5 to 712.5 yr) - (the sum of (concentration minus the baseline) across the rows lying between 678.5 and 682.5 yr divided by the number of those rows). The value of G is 0.1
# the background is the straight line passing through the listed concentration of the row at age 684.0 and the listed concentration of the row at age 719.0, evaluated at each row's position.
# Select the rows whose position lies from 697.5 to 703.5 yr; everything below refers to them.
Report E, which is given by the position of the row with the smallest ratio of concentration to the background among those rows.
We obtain 698.0 yr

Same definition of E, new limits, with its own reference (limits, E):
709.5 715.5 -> 710.0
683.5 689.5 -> 689.0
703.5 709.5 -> 704.0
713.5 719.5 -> 714.0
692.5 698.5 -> 695.0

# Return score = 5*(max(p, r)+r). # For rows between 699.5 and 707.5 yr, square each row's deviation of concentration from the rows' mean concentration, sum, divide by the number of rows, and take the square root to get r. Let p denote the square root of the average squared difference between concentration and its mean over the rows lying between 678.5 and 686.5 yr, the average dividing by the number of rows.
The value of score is 0.99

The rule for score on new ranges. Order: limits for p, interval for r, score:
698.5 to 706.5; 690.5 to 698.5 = 0.74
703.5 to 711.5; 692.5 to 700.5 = 1.05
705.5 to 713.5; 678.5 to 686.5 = 1.04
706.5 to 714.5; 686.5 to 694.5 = 1.11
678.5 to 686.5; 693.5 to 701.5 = 0.76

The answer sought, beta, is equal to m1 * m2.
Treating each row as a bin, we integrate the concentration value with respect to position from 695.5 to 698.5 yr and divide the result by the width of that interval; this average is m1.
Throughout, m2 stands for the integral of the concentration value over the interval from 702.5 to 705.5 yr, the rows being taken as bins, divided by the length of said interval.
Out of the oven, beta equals 3.49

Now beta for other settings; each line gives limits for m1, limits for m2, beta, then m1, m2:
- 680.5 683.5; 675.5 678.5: 5.34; 2.19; 2.44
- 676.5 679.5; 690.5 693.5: 4.44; 2.41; 1.84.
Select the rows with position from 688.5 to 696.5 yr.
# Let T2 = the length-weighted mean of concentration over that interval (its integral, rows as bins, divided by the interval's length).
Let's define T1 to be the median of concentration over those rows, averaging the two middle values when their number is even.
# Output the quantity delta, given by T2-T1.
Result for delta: 0.023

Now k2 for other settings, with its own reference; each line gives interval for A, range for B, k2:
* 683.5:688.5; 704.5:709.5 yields 0.950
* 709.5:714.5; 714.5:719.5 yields 1.023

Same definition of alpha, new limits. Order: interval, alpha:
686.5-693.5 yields 687.0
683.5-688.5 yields 684.0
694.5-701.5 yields 701.0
